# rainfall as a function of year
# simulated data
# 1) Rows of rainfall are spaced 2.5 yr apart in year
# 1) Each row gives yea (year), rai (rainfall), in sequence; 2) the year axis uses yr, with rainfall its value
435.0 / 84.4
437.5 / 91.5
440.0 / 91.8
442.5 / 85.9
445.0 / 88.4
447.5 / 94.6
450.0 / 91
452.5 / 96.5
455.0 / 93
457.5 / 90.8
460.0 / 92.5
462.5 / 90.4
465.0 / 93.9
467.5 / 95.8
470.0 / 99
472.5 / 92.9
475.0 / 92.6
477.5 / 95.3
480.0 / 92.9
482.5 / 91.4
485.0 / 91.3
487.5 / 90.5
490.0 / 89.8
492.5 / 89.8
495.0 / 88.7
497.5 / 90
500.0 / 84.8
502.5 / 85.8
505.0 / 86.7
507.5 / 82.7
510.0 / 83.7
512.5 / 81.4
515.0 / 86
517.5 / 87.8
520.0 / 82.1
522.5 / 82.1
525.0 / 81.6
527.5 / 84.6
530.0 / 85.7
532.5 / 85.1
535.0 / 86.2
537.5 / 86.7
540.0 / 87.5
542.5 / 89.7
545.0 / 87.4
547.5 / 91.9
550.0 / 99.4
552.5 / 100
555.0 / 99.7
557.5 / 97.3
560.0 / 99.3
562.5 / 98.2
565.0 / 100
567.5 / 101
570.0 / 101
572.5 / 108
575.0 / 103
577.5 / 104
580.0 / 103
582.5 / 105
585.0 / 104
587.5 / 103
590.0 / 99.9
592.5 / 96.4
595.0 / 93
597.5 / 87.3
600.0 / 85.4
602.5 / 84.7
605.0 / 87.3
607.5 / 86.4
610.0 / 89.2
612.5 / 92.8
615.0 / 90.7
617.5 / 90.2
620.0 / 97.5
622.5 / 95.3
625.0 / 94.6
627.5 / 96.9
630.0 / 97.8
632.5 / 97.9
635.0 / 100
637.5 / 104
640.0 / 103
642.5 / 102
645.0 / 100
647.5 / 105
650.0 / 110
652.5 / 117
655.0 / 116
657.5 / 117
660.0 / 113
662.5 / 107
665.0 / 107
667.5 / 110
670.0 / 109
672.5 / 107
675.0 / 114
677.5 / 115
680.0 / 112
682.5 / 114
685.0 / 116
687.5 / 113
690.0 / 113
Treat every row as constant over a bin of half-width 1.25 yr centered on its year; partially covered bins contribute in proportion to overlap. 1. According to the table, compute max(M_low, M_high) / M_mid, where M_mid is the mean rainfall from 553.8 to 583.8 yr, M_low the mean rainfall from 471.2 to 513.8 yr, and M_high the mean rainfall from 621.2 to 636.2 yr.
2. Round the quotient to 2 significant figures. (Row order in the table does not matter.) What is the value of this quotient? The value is 0.96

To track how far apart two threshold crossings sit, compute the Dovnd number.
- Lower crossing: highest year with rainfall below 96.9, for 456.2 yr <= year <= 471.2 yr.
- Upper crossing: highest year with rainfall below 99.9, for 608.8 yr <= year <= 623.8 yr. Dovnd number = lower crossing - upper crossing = -155.0 yr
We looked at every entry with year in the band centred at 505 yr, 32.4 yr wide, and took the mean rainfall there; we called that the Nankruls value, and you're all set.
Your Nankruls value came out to 86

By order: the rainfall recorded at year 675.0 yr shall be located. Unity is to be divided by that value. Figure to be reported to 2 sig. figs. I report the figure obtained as 0.0088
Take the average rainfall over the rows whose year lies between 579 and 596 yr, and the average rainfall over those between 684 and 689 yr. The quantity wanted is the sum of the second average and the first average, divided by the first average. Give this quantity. 2.14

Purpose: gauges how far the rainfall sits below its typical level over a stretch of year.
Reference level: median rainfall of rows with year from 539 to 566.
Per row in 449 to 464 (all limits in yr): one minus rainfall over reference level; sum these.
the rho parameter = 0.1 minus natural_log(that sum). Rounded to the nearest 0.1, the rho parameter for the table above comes 1.1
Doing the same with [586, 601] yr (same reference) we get 1.5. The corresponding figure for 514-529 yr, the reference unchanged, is 0.2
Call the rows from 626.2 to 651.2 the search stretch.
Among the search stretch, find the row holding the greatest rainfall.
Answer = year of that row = 650.0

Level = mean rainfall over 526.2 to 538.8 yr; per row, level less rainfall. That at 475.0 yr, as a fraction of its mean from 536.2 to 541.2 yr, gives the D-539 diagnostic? 4.8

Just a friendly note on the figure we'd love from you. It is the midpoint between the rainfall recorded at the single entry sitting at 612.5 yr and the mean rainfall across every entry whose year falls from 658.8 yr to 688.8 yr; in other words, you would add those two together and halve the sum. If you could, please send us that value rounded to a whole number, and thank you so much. 102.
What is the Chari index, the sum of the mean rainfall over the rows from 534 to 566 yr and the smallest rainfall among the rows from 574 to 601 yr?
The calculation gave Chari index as 179.5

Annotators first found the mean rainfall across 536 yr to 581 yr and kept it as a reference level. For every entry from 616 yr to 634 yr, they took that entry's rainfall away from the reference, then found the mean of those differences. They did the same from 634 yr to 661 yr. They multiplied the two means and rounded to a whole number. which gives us -19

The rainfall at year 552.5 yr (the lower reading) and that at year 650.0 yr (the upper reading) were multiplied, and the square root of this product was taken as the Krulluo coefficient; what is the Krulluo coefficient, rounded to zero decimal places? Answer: 105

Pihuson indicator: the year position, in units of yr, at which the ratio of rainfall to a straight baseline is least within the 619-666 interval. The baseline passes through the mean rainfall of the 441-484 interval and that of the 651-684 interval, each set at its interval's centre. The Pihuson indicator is 625.0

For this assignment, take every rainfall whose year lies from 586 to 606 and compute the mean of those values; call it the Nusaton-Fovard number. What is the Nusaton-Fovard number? 92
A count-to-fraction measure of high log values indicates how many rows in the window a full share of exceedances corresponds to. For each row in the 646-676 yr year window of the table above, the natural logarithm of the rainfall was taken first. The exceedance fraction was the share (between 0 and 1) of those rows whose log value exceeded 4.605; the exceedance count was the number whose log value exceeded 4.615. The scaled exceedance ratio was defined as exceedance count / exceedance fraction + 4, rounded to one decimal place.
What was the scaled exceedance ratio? 16.0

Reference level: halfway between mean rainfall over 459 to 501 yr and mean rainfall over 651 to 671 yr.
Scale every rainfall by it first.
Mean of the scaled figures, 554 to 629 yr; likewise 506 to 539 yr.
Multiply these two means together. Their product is 0.78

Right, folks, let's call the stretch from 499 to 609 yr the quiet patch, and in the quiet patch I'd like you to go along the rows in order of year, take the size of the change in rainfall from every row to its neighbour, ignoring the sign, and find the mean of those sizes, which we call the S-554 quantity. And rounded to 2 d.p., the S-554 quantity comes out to 2.20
